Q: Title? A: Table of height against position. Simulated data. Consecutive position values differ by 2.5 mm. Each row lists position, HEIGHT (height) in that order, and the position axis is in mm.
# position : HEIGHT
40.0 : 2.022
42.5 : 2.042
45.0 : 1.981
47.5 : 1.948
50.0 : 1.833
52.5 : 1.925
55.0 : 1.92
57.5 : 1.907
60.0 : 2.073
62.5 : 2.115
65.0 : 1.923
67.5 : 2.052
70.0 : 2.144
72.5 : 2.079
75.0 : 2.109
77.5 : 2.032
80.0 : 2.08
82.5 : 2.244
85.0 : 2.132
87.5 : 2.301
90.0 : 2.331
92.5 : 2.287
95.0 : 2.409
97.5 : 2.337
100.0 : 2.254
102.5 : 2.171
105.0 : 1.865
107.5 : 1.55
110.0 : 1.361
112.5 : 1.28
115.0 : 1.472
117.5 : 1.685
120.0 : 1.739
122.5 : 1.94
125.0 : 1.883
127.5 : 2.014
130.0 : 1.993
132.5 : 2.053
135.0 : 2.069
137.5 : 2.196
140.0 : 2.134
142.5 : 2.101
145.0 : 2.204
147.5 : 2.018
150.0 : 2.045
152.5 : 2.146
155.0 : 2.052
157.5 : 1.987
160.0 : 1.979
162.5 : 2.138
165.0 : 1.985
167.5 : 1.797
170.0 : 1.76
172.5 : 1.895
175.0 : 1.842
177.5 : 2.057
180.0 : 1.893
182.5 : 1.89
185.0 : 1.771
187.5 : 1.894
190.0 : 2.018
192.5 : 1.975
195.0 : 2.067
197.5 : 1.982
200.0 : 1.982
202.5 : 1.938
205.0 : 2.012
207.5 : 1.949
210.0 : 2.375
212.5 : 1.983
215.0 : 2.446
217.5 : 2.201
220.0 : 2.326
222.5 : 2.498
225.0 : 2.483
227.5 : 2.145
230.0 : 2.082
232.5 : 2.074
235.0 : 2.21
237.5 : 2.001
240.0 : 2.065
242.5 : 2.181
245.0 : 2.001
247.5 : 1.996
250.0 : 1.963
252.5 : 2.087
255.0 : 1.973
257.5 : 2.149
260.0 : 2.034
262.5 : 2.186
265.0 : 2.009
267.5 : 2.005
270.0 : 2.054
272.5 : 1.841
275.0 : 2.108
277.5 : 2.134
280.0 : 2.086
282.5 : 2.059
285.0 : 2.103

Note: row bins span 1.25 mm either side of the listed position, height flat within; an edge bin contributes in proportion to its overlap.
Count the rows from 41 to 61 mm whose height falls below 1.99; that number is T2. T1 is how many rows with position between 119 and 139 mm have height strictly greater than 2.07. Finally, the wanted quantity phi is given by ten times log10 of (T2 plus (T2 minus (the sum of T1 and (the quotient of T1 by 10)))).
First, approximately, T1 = 1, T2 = 6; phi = 10.4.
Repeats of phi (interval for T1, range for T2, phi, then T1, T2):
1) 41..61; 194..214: 9.5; 1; 5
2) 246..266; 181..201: 9.4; 3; 6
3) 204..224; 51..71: 4.0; 5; 4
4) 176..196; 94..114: 9.0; 0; 4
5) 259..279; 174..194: 9.4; 3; 6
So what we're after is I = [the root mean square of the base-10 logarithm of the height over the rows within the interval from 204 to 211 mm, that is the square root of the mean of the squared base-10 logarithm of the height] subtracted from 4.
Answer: 3.67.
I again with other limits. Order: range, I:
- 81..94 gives 3.65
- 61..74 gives 3.69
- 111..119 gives 3.83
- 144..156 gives 3.68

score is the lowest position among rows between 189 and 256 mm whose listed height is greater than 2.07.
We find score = 210.0 mm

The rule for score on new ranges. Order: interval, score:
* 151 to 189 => 152.5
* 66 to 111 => 70.0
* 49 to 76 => 60.0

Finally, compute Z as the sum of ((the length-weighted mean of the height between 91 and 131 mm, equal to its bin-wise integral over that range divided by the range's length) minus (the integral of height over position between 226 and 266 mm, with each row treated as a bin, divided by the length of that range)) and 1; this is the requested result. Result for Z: 0.82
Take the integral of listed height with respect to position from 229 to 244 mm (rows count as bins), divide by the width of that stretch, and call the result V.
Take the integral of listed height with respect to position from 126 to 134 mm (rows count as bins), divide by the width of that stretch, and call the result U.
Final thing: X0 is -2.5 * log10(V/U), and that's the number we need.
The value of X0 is -0.04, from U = 2.02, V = 2.10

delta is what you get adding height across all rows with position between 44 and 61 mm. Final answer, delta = 13.6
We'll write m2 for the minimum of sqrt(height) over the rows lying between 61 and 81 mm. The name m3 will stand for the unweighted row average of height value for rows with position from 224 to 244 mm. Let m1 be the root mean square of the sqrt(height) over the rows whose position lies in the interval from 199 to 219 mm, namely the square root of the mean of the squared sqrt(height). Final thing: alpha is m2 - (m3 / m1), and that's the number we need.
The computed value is -0.10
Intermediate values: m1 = 1.45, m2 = 1.39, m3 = 2.16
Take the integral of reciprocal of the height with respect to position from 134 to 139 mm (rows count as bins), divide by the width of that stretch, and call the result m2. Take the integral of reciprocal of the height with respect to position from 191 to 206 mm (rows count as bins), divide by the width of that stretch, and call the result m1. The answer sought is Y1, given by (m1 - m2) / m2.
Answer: 0.07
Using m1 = 0.502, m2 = 0.469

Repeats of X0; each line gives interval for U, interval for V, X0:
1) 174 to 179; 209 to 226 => -0.19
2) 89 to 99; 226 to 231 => 0.10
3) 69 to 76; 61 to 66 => 0.04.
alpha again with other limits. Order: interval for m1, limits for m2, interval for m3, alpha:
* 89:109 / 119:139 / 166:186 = 0.05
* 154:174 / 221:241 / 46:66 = 0.01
